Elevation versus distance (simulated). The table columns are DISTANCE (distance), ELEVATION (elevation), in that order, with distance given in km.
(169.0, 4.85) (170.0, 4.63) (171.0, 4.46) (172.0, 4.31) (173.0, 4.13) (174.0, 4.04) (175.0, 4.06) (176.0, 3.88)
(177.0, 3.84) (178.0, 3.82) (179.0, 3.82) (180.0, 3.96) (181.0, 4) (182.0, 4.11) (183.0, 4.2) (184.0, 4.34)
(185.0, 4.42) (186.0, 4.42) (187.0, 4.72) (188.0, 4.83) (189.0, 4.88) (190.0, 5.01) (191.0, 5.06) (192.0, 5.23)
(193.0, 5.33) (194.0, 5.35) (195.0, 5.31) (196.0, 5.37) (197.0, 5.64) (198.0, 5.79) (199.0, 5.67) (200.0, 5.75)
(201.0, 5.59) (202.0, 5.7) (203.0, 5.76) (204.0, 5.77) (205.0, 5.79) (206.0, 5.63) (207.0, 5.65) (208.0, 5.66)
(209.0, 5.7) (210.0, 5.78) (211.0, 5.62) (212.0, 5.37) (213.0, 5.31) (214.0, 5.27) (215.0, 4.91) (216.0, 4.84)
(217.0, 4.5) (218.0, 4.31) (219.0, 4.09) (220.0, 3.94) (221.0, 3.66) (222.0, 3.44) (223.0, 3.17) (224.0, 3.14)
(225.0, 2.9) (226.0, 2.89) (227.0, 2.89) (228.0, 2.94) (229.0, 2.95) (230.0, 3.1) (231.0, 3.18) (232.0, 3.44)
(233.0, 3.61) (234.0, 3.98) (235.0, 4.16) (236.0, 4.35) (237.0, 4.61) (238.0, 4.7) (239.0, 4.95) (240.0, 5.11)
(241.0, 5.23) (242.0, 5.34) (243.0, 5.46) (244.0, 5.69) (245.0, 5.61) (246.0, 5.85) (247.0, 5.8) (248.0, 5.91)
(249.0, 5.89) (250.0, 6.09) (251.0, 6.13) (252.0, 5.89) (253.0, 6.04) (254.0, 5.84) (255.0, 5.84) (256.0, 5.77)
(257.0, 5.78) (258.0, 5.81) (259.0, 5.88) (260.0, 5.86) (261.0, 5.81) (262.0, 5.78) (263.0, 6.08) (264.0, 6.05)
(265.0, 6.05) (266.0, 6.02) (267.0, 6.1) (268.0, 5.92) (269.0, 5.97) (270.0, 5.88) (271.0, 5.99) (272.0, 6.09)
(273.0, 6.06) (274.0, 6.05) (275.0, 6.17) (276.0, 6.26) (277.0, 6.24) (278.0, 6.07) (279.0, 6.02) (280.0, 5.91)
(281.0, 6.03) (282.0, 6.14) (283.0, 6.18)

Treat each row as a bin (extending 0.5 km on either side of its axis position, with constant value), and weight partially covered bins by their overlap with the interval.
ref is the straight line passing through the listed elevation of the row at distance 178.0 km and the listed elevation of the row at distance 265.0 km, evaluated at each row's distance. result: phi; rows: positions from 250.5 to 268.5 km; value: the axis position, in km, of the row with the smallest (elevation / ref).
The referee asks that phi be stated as 268.0 km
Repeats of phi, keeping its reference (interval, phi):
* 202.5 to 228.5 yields 227.0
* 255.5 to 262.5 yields 262.0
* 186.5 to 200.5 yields 187.0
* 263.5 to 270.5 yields 270.0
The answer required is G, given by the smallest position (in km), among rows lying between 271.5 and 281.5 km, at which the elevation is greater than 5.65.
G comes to 272.0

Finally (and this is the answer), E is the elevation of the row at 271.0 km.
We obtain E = 5.99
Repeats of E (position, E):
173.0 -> 4.13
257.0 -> 5.78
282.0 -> 6.14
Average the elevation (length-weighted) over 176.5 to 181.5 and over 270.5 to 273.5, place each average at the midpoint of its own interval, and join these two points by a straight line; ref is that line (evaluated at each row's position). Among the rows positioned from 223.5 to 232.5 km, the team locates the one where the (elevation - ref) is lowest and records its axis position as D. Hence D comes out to 227.0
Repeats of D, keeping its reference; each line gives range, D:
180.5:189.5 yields 181.0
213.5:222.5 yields 222.0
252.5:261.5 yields 261.0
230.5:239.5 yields 231.0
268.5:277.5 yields 270.0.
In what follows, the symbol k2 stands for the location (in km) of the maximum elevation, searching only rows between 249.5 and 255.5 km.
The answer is 251.0 km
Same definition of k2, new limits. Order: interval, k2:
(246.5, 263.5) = 251.0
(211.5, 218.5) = 212.0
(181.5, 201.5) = 198.0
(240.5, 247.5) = 246.0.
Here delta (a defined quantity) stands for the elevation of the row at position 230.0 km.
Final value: 3.1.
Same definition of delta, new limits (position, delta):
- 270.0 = 5.88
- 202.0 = 5.7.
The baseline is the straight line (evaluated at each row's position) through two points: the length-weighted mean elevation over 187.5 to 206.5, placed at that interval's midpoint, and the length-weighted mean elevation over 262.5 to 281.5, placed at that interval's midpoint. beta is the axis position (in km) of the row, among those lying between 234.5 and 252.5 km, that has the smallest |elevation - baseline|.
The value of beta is 252.0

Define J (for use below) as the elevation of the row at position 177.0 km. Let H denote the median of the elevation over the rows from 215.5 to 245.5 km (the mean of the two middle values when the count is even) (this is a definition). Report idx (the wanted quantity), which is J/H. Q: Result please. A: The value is 0.95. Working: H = 4.0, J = 3.84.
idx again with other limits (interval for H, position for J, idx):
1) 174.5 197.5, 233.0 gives 0.82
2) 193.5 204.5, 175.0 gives 0.72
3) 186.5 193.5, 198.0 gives 1.16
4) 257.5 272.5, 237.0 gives 0.77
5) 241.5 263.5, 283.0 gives 1.06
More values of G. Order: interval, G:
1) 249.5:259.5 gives 250.0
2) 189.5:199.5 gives 198.0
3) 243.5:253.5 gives 244.0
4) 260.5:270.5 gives 261.0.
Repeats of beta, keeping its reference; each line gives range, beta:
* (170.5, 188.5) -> 188.0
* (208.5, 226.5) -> 211.0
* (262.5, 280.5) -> 273.0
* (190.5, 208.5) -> 196.0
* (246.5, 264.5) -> 252.0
